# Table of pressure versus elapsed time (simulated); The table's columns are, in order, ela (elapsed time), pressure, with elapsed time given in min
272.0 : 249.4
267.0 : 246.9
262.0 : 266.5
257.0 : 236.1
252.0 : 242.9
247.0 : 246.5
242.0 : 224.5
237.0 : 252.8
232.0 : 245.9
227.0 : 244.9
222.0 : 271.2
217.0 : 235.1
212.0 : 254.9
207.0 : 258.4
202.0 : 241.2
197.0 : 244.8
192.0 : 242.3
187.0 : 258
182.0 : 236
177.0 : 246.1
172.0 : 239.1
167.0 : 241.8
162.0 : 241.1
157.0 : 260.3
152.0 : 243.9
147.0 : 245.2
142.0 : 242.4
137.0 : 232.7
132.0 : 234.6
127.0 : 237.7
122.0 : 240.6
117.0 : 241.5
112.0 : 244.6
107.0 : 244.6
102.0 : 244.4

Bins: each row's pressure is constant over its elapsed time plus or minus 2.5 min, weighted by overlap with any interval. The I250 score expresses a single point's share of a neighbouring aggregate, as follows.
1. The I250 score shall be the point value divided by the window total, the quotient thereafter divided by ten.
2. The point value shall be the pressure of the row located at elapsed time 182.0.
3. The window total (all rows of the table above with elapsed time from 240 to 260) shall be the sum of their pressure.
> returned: 0.0248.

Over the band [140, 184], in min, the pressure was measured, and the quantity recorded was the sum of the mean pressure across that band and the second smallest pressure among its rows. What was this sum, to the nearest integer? 483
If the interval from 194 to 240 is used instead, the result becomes 491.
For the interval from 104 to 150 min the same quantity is 475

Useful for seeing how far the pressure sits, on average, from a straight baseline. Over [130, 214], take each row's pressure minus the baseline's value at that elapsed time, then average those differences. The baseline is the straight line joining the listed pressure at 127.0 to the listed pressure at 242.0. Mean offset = 12.3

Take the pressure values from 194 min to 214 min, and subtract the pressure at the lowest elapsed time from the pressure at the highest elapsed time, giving 10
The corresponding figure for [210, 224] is 16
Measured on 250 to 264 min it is 24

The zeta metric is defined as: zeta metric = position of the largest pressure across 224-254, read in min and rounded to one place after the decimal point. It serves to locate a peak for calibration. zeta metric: 237.0 min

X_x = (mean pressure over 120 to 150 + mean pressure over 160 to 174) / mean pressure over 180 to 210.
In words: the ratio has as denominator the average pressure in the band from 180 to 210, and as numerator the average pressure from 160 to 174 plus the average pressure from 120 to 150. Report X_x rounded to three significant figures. 1.94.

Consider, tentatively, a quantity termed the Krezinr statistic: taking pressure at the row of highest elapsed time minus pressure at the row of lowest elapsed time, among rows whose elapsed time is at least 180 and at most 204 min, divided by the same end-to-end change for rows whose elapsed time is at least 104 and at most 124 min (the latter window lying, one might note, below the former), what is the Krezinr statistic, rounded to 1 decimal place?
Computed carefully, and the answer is -1.3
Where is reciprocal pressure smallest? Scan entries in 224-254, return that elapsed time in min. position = 237.0 min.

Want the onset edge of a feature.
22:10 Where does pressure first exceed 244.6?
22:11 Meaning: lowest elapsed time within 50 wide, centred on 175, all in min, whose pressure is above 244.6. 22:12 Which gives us 157.0 min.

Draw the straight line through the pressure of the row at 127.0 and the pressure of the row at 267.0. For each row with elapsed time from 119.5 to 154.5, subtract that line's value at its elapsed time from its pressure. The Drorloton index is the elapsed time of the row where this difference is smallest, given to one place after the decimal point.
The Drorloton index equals 137.0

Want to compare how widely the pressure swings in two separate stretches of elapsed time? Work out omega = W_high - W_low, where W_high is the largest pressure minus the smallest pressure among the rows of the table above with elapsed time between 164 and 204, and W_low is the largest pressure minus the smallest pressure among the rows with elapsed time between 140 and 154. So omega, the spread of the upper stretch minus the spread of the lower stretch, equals 19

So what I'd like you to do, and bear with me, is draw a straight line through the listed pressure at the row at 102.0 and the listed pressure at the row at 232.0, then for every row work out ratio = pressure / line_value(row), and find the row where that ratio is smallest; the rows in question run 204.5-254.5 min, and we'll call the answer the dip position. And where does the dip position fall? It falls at 242.0 min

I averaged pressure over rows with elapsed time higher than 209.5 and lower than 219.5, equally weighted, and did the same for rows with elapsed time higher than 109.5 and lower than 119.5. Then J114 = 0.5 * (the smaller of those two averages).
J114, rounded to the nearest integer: 122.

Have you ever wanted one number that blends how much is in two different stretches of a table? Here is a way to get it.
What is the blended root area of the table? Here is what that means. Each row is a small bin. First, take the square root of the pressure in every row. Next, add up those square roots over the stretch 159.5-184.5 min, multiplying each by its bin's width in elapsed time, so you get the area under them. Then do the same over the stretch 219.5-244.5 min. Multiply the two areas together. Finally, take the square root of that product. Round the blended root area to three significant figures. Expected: 391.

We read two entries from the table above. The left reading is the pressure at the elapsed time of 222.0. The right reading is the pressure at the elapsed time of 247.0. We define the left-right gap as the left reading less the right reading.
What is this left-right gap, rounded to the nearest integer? 25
